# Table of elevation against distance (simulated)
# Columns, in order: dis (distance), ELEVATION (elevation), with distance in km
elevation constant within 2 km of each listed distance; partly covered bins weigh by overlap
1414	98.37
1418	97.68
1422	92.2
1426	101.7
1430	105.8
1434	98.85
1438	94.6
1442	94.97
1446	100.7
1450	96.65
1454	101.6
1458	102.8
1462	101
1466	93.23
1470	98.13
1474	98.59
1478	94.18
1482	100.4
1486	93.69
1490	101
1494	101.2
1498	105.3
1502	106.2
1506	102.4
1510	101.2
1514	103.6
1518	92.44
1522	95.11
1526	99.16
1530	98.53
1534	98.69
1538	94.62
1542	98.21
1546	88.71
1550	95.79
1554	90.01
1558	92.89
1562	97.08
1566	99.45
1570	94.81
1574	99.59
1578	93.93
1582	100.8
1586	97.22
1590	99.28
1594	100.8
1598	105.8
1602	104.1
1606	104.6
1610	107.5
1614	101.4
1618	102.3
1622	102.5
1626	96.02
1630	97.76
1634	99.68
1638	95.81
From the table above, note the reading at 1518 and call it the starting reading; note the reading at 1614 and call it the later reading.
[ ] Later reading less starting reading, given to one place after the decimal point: 9.0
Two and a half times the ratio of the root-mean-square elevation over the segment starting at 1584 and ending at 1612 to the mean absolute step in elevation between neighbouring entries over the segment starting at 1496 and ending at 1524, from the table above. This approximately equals 70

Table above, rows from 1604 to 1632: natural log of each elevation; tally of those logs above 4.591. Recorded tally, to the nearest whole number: 5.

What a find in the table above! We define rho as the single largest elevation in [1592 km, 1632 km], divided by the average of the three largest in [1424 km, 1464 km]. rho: 1.04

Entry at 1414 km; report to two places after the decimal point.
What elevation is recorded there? 98.37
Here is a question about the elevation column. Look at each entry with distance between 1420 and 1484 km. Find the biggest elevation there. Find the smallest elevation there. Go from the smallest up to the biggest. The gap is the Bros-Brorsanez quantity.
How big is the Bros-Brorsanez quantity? 13.6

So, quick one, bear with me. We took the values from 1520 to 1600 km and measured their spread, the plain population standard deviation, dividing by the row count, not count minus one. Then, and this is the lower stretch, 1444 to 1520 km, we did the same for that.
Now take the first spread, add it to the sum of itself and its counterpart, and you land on 11.6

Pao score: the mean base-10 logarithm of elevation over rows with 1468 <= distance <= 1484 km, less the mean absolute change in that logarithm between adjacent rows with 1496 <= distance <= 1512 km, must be 1.982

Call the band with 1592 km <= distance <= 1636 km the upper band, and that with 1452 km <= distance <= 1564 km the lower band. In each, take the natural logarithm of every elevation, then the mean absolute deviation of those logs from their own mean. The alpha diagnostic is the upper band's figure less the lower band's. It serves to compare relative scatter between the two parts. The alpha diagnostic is -0.011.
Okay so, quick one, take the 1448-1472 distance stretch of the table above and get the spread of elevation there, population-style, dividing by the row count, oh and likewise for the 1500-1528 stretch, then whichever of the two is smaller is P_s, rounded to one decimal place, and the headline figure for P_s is 3.3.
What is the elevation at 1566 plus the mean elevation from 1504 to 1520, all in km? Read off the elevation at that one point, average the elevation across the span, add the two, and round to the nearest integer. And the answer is 199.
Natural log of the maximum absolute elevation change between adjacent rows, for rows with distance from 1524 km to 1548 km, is 2.25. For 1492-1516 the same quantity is 1.41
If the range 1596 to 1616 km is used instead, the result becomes 1.81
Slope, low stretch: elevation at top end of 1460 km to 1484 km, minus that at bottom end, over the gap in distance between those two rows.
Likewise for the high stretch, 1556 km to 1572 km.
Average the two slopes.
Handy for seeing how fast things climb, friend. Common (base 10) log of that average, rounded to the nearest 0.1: -1.2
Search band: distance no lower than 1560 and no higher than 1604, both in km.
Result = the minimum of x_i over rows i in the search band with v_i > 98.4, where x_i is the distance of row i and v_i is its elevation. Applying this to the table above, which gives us 1566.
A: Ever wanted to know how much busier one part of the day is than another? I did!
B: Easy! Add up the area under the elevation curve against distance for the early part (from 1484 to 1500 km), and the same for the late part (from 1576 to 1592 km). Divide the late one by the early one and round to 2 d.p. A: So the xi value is 0.98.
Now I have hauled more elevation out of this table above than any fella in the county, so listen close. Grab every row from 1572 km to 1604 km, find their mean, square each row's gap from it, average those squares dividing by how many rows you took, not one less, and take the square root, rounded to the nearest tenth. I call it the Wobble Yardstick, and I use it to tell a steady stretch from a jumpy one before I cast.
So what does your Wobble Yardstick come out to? 3.5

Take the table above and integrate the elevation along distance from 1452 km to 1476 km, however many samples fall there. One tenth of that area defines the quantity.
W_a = 238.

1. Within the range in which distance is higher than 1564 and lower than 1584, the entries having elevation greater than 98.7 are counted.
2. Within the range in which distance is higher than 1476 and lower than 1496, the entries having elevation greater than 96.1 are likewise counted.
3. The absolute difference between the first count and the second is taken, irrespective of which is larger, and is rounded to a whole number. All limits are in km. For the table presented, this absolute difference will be 0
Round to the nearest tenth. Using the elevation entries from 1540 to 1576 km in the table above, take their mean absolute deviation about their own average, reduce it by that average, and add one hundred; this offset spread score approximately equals 8.0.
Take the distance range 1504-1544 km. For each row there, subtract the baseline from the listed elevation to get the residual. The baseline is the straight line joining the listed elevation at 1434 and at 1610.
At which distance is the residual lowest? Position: 1518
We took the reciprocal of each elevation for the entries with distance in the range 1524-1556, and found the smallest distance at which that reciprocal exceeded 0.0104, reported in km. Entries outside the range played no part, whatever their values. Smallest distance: 1538 km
